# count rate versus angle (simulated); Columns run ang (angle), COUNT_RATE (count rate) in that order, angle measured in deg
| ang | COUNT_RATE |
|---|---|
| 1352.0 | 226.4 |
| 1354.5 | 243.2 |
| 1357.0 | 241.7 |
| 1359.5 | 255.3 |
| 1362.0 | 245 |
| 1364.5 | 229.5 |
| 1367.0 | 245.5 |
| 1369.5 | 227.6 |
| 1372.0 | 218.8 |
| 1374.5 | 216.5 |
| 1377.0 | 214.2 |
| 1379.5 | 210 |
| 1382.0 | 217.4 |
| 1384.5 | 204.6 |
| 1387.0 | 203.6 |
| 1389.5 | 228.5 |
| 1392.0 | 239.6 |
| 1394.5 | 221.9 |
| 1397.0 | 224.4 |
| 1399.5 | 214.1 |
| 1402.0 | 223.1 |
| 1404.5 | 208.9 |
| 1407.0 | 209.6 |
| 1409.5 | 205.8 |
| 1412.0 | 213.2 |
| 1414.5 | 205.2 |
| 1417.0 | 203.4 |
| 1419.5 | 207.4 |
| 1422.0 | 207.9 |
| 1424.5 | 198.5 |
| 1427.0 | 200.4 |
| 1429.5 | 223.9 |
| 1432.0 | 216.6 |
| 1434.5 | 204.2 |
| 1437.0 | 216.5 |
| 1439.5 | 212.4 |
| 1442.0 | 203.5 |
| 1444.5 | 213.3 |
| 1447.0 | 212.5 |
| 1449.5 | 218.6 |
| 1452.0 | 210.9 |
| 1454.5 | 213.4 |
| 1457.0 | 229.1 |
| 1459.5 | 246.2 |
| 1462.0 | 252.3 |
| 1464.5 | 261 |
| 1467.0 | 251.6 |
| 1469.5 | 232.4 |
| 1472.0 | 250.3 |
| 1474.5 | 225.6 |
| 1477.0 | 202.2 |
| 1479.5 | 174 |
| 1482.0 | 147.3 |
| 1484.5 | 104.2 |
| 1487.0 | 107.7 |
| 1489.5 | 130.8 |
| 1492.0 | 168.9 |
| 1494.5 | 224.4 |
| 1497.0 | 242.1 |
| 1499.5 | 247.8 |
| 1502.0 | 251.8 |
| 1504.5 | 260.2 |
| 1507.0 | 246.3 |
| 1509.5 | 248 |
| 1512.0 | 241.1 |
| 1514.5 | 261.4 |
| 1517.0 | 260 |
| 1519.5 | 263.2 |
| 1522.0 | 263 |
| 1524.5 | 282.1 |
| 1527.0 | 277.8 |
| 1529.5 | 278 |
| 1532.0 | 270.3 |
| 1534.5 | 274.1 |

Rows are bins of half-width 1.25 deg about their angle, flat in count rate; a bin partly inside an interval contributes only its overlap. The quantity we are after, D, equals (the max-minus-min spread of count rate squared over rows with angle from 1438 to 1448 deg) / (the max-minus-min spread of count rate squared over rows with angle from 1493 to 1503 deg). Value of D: 0.3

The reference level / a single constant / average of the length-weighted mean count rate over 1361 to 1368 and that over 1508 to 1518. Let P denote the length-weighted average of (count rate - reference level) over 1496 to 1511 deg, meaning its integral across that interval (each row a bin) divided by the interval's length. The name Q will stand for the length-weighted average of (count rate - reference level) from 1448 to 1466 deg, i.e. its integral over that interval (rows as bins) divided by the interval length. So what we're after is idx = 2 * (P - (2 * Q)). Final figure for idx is 58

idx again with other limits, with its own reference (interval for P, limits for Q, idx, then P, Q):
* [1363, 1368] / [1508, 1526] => -73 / -8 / 14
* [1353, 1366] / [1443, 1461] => 94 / -3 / -25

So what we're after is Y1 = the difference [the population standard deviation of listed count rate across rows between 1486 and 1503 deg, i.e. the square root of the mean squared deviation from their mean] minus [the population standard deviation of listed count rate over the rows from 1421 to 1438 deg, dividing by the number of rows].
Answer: 47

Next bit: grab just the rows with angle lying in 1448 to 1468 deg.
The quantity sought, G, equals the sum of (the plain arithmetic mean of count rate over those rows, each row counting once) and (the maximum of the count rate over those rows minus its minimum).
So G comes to 285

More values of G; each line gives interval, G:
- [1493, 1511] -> 282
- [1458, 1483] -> 338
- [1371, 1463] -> 269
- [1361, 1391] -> 264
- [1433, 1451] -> 227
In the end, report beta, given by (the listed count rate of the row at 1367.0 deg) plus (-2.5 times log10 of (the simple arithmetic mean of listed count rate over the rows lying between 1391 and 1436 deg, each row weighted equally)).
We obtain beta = 240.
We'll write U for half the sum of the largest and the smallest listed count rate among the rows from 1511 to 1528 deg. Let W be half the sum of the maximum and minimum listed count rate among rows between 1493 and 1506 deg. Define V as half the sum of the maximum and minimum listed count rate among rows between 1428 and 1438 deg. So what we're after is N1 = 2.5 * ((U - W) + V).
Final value 583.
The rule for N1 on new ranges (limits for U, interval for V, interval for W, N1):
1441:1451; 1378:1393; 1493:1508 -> 476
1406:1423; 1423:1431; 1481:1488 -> 734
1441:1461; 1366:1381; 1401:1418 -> 598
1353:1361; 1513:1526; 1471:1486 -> 856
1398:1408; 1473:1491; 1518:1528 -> 271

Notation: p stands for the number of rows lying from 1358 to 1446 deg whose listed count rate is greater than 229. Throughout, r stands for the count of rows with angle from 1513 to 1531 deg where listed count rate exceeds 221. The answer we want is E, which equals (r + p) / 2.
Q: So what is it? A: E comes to 6.0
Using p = 5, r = 7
